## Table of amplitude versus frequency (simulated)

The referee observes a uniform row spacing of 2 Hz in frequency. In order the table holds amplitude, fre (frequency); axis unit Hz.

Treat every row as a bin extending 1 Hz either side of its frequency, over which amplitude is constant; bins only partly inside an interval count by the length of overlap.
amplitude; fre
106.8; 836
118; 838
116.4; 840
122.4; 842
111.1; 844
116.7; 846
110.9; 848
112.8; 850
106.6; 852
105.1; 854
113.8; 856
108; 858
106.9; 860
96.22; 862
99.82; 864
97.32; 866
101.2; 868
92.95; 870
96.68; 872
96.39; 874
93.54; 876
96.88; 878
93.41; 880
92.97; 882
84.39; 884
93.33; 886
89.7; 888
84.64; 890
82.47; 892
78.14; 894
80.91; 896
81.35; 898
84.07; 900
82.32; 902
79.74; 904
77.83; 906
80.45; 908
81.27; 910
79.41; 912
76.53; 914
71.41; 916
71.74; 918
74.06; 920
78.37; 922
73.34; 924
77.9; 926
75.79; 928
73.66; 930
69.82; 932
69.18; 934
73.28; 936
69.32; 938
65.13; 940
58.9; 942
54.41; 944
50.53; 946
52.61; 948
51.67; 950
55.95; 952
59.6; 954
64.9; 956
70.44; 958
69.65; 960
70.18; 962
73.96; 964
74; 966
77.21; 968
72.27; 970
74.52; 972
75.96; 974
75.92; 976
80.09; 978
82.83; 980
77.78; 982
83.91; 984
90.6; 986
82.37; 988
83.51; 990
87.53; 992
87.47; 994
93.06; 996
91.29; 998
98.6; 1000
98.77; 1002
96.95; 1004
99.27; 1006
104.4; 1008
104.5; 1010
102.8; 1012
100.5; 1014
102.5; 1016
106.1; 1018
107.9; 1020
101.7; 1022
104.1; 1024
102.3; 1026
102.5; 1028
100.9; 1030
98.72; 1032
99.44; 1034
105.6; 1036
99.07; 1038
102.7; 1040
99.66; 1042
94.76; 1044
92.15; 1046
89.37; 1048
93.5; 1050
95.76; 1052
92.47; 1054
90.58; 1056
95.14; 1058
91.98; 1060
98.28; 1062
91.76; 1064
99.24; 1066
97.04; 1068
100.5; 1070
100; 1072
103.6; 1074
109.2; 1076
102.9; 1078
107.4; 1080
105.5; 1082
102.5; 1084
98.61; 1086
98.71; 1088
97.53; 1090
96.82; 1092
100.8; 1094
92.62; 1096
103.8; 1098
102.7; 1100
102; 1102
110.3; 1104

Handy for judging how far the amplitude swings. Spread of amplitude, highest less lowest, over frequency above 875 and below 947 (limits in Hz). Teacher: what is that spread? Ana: 46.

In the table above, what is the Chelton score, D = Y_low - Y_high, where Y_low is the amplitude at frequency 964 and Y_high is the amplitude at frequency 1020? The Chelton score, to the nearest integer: -34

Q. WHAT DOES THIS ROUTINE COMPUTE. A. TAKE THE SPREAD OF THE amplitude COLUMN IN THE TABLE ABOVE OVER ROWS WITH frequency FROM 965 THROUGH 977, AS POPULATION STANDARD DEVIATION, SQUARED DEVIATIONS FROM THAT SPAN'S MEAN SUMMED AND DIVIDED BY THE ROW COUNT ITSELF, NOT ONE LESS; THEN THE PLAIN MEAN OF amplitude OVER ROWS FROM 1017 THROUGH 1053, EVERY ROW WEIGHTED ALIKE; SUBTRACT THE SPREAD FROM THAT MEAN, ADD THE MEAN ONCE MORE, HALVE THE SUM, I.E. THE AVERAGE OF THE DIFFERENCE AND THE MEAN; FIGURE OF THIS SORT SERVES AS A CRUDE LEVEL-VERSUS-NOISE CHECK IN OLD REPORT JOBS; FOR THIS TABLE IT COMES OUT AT 99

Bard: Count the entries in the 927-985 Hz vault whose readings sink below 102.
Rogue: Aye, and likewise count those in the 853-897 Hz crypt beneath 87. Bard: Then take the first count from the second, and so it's -24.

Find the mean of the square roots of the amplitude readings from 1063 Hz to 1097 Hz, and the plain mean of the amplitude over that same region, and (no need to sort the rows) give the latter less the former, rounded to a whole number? 90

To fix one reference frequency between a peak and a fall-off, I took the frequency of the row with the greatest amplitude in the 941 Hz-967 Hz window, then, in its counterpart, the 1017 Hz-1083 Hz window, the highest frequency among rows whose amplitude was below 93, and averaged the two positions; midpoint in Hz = 1015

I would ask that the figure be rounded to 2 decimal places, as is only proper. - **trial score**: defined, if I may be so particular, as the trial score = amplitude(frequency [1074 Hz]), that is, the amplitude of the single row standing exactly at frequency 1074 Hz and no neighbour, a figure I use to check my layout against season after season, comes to 103.60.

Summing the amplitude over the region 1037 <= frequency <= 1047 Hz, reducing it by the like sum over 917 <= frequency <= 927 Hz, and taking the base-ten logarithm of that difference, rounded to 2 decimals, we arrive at 2.05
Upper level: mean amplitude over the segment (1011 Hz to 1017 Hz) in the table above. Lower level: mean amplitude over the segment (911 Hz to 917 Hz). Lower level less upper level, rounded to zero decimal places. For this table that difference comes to -26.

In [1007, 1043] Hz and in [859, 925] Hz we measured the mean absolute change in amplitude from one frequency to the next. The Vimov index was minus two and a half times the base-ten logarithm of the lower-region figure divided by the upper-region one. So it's -0.29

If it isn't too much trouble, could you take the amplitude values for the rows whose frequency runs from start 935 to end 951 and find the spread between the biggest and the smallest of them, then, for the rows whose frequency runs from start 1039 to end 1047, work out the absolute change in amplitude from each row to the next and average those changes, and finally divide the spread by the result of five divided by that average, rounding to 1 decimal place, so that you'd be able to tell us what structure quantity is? 16.0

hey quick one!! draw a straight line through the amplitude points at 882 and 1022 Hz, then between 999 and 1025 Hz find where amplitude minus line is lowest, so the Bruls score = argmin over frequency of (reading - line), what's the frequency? 1004 Hz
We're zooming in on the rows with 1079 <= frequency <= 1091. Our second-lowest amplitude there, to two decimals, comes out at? 98.61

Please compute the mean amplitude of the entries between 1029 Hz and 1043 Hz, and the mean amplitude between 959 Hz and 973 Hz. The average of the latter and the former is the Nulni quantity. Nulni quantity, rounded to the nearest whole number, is 87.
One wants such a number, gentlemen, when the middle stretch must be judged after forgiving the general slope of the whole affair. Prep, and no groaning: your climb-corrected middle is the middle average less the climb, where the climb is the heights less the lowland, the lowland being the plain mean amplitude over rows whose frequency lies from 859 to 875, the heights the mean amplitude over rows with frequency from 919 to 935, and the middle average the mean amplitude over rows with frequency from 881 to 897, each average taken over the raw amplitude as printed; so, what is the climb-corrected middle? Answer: 110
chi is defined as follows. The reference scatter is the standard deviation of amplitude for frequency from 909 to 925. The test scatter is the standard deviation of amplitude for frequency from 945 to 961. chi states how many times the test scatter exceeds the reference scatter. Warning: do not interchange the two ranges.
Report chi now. 2.2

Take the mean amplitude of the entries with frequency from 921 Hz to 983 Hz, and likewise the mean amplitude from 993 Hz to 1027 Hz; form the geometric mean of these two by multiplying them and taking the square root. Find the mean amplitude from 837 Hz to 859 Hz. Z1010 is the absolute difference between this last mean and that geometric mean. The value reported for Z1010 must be 30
